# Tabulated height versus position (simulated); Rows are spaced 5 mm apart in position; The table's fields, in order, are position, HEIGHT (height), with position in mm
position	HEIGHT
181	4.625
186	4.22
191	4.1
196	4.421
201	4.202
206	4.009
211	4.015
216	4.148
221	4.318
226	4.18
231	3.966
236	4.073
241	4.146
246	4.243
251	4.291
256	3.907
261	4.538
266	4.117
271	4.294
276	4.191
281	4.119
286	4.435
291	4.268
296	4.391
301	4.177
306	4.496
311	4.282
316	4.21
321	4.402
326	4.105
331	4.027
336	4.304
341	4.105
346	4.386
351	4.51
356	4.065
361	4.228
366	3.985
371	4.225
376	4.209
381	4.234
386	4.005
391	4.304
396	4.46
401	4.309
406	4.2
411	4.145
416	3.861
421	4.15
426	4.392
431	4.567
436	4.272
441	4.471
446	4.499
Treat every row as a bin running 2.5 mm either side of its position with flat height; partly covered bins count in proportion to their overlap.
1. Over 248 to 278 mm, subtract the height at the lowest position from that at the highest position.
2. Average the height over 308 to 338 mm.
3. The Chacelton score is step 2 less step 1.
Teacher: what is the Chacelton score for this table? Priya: 4.3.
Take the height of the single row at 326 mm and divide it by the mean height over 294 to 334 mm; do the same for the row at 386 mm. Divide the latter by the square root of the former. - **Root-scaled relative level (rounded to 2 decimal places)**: 0.96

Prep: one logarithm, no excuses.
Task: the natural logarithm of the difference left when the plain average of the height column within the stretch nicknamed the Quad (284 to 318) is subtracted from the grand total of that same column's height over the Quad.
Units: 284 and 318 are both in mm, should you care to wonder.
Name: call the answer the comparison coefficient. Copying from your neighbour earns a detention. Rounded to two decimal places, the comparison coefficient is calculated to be 3.26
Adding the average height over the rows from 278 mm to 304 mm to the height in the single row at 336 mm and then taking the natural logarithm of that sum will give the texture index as 2.15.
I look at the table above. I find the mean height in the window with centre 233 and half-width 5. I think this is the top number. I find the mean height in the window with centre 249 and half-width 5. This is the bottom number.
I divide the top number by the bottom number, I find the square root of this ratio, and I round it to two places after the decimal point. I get 0.97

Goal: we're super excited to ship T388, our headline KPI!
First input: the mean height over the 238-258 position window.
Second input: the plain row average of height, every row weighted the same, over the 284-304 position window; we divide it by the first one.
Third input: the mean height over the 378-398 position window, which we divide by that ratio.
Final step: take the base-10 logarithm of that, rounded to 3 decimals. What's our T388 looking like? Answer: 0.611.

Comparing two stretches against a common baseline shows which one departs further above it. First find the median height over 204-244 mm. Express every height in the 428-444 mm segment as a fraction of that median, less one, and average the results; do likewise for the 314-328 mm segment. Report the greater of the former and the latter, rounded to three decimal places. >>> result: 0.080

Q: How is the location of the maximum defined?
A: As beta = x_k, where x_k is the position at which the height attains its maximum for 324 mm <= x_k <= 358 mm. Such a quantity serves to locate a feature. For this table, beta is 351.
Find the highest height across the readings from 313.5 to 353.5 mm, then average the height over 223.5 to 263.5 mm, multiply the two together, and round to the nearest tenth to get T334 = 18.8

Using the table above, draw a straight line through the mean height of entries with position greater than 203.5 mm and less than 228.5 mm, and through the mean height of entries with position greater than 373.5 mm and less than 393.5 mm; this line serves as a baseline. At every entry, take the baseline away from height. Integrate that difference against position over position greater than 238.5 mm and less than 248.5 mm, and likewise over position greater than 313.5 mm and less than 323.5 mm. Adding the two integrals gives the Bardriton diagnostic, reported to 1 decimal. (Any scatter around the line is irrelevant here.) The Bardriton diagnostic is 1.9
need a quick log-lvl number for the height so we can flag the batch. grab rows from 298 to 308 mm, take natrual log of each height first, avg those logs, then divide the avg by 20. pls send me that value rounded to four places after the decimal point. 0.0733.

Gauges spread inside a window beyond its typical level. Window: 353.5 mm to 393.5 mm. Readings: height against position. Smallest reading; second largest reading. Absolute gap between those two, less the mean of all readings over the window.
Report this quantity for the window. -3.91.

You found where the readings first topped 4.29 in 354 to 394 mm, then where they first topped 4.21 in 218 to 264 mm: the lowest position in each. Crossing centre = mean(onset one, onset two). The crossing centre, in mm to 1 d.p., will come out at 306.0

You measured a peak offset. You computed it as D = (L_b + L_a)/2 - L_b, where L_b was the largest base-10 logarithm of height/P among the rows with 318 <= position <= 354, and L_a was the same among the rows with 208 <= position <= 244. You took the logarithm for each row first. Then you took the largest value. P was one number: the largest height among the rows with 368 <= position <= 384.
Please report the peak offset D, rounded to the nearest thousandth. -0.009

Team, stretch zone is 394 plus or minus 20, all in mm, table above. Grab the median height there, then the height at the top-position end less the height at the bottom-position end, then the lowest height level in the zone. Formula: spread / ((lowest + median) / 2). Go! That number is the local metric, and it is -0.016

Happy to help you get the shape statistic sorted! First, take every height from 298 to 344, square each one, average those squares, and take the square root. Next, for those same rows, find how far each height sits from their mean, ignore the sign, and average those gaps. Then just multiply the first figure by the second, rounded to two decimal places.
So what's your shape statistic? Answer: 0.52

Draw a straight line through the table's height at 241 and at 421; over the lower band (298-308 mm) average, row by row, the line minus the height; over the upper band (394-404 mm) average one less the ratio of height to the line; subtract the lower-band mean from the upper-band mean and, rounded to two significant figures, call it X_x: 0.13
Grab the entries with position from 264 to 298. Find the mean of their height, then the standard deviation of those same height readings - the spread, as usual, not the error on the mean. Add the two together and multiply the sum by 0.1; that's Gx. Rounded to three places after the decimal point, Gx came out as 0.438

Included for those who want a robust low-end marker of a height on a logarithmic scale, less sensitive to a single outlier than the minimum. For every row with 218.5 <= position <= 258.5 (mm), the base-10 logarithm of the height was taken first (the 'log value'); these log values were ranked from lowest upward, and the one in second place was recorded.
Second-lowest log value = 0.598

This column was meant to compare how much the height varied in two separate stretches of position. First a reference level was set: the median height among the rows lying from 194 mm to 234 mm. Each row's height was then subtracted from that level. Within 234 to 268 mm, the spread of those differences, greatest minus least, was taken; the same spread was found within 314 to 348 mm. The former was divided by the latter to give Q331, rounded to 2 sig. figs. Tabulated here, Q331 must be 1.7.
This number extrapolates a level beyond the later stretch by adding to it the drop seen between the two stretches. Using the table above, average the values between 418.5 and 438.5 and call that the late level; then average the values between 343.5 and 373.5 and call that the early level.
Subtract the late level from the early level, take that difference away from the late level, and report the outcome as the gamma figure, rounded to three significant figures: 4.46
